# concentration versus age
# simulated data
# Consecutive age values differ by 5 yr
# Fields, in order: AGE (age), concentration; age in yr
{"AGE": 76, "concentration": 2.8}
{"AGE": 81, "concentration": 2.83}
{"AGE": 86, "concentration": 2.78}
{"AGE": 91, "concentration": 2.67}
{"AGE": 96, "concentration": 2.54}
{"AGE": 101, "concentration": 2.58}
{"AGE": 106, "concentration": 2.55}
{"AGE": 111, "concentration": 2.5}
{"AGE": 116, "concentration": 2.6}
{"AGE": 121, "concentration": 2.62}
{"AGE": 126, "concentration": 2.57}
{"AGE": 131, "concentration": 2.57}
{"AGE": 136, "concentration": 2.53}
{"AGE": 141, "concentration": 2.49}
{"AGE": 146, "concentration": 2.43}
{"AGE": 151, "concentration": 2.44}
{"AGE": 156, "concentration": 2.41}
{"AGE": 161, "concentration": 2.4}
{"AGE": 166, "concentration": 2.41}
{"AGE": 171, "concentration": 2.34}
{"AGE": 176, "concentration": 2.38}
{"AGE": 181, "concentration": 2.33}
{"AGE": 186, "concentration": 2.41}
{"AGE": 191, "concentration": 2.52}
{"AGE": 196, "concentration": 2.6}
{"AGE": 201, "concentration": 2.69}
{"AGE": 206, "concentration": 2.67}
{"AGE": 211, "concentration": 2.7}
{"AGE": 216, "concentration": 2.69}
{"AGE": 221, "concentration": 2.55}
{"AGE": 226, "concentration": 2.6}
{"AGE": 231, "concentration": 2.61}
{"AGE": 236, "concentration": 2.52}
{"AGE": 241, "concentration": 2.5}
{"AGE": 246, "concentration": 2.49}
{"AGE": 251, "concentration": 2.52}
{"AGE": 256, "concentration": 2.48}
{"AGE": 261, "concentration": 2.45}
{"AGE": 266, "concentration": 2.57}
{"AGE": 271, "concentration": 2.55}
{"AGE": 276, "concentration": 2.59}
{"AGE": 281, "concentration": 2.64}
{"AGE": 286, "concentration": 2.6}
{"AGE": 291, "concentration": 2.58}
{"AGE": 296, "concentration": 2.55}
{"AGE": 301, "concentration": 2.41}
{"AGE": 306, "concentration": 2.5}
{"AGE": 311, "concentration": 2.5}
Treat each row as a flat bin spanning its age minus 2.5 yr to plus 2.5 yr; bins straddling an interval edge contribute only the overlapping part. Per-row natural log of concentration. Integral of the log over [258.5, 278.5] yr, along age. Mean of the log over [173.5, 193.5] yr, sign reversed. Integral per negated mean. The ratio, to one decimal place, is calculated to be -21.2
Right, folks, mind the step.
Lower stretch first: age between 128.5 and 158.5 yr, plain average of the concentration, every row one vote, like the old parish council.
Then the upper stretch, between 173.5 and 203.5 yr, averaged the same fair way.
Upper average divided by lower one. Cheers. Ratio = 1.004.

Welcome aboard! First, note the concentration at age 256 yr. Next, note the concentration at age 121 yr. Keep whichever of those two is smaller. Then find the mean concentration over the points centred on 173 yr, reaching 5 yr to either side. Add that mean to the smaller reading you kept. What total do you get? 4.84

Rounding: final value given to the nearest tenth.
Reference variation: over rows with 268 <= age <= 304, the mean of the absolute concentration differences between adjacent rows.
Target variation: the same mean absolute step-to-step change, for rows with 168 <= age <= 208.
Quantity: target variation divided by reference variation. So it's 1.3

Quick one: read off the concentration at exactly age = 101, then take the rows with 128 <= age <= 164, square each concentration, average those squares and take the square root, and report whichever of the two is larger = 2.58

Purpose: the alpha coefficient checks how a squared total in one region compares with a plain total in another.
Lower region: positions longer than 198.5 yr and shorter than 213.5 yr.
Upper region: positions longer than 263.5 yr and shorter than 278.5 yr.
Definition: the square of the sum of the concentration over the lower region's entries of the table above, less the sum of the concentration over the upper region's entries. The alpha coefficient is 57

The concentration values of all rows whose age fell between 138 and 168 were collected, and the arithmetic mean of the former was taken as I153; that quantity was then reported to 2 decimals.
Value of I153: 2.43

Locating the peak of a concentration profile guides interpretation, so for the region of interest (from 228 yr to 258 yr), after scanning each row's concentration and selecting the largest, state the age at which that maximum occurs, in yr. 231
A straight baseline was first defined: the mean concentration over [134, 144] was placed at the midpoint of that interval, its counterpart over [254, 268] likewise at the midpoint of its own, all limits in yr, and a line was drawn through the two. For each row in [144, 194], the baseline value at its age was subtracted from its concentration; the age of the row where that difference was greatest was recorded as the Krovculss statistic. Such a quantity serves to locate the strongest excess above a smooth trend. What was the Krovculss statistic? 191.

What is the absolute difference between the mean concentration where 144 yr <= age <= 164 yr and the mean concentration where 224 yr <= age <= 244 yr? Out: 0.14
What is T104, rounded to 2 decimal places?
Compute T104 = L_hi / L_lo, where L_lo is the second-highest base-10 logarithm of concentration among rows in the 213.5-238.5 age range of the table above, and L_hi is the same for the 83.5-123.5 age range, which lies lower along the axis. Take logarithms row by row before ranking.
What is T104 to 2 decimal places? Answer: 1.02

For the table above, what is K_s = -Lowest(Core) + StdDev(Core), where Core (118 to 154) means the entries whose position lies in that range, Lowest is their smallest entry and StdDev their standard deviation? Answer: -2.36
